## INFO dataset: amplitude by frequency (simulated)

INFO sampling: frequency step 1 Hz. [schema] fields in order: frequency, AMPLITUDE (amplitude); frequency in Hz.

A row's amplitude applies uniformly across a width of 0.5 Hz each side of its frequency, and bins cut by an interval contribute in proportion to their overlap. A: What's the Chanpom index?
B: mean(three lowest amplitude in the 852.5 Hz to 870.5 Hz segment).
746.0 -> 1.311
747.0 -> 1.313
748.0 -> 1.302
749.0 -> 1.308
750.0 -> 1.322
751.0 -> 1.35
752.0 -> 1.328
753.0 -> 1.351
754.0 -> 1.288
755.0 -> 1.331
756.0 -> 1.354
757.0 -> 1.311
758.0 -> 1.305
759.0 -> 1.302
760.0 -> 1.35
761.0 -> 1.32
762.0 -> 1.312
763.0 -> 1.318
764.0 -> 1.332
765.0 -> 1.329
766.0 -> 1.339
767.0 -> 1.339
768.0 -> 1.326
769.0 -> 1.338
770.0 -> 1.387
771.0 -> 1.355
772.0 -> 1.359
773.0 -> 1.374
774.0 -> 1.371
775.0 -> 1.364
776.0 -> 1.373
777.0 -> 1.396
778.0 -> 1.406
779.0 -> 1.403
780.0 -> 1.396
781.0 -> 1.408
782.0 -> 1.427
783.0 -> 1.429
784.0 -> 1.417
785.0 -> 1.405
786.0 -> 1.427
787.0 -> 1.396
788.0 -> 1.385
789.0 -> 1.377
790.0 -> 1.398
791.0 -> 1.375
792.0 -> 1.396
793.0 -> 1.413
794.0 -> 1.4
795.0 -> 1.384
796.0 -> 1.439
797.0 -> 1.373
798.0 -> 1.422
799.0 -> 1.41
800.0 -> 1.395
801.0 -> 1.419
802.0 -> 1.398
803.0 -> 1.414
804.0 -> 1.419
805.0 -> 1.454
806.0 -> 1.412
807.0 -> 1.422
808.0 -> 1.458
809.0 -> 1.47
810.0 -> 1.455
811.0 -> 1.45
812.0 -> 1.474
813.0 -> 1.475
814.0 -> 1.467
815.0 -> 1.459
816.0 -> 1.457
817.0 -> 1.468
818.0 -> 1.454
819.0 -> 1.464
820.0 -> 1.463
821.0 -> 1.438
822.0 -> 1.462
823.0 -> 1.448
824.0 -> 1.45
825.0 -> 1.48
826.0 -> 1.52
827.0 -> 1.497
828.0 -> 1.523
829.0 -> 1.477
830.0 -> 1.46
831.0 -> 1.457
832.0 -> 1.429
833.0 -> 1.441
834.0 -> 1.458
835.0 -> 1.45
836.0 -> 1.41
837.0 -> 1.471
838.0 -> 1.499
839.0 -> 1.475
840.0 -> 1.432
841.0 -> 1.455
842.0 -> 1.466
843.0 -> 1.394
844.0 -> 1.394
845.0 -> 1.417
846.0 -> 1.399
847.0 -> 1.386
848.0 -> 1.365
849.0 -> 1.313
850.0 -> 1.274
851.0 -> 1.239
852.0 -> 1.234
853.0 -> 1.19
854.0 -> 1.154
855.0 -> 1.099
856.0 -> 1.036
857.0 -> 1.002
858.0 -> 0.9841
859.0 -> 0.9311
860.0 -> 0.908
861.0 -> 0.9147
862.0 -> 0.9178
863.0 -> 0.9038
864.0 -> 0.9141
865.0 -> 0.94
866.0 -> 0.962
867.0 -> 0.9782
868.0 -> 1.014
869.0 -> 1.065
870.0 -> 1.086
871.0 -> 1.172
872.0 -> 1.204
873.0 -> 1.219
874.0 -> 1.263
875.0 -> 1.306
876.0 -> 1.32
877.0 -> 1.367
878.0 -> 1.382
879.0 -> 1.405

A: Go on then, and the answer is 0.91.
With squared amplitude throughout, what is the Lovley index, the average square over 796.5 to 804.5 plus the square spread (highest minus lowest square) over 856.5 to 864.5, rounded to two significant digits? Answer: 2.2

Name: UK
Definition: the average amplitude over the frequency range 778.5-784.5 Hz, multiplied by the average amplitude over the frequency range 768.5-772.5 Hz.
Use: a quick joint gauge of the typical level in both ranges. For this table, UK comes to 1.9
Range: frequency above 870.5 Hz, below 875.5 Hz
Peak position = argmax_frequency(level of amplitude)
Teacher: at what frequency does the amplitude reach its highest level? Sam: 875.0 Hz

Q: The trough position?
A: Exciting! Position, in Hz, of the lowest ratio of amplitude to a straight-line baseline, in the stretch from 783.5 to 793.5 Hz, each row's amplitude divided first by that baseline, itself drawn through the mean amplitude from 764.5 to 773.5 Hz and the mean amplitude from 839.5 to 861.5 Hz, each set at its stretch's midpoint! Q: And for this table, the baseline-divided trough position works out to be 789.0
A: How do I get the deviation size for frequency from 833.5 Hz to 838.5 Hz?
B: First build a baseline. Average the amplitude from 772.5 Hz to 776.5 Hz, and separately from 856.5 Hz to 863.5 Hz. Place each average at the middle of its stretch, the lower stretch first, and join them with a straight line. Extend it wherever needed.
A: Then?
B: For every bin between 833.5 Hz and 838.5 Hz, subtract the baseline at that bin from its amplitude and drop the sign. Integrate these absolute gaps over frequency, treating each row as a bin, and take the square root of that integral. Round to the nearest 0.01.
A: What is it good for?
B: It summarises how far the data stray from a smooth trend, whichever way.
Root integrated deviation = 1.41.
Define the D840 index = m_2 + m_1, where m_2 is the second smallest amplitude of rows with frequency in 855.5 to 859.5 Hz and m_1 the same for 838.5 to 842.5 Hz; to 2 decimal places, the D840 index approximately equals 2.44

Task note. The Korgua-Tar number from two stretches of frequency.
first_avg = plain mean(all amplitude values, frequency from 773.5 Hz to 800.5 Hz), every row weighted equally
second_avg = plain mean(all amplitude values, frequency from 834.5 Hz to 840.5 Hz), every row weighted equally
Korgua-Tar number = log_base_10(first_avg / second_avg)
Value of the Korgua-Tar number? -0.017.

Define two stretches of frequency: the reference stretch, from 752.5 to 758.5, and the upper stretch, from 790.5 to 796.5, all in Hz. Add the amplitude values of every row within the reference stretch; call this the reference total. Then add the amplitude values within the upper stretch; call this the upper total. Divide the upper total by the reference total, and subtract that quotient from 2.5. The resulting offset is 1.44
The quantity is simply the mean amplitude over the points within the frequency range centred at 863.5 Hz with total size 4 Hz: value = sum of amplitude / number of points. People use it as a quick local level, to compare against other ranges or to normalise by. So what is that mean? 0.92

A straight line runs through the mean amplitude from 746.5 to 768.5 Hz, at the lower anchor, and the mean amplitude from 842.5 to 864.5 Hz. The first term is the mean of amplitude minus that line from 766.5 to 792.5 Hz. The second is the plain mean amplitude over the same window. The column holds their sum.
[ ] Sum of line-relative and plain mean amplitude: 1.49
